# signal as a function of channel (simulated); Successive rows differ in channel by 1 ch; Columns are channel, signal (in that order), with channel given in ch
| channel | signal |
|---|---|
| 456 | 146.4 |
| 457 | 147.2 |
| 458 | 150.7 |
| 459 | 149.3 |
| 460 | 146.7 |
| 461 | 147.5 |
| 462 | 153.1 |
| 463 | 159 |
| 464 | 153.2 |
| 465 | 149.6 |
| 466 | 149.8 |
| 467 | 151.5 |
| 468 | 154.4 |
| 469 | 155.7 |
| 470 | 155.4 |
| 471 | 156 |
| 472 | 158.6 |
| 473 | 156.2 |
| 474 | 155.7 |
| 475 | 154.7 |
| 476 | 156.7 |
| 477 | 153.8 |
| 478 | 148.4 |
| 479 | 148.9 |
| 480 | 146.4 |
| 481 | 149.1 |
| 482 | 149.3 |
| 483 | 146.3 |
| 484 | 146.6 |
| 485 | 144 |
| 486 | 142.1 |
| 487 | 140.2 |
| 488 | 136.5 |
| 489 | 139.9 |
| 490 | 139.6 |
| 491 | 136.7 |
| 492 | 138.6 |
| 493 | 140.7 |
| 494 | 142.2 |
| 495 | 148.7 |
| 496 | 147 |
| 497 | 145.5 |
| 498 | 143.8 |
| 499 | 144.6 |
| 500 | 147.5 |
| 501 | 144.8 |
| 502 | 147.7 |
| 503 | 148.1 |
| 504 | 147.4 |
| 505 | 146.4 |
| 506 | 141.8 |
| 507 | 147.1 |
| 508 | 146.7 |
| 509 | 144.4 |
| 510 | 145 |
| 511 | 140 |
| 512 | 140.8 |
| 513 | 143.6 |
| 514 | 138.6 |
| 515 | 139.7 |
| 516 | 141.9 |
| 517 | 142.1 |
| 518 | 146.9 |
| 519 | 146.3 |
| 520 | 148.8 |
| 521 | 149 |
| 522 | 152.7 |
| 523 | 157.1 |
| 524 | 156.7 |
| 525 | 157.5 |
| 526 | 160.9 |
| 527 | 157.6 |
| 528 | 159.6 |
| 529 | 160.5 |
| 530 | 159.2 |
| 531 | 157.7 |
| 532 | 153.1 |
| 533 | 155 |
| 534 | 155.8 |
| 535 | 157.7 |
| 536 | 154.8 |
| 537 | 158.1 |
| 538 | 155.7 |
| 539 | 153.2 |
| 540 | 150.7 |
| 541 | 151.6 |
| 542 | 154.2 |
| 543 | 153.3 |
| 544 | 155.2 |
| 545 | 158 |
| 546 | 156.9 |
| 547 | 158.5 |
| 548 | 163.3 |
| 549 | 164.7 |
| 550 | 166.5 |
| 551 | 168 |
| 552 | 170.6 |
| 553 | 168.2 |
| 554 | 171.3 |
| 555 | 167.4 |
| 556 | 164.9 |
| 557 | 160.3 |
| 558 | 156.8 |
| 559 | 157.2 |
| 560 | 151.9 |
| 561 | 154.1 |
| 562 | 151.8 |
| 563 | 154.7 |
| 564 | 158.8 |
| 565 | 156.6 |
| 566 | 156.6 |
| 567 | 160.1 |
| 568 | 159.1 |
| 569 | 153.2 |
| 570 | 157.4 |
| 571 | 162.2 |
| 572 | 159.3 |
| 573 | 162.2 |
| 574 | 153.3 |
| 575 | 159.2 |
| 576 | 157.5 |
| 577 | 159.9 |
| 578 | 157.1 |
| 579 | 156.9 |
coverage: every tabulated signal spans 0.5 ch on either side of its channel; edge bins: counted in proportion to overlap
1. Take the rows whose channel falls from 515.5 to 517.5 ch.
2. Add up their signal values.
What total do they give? 284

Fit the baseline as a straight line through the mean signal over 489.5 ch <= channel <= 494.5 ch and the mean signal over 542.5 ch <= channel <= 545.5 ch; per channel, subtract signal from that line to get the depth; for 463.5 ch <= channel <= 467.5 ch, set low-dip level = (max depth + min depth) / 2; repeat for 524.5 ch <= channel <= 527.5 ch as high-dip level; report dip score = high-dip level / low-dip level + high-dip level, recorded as -8.7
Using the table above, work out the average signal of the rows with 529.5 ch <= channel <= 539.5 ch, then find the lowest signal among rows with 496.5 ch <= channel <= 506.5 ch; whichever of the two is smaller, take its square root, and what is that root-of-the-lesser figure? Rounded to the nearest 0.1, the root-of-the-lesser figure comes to 11.9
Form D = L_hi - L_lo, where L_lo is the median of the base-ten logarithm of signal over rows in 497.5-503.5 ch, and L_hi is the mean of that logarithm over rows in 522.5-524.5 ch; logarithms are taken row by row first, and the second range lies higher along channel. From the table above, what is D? 0.031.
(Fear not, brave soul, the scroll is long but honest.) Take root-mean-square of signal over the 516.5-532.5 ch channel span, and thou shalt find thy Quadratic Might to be 154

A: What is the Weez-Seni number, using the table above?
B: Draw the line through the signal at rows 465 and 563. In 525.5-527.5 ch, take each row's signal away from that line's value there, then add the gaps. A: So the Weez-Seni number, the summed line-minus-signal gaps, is -13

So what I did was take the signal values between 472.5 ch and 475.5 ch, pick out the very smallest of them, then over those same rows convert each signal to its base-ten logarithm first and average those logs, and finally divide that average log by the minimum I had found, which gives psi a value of 0.0142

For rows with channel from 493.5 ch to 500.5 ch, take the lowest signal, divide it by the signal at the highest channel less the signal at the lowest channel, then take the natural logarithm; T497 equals 3.3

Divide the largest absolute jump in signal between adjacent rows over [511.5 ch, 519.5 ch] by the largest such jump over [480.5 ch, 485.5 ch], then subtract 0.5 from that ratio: 1.2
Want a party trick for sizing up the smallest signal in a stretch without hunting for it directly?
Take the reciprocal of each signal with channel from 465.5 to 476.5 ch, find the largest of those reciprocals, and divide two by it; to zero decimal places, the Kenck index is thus 300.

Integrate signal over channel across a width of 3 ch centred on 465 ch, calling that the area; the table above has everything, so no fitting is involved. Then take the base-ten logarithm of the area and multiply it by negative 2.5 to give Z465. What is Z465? -6.6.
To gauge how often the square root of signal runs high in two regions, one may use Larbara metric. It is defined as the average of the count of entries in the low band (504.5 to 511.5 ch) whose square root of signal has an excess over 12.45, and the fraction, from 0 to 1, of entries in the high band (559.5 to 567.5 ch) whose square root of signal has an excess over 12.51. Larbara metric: 0.25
